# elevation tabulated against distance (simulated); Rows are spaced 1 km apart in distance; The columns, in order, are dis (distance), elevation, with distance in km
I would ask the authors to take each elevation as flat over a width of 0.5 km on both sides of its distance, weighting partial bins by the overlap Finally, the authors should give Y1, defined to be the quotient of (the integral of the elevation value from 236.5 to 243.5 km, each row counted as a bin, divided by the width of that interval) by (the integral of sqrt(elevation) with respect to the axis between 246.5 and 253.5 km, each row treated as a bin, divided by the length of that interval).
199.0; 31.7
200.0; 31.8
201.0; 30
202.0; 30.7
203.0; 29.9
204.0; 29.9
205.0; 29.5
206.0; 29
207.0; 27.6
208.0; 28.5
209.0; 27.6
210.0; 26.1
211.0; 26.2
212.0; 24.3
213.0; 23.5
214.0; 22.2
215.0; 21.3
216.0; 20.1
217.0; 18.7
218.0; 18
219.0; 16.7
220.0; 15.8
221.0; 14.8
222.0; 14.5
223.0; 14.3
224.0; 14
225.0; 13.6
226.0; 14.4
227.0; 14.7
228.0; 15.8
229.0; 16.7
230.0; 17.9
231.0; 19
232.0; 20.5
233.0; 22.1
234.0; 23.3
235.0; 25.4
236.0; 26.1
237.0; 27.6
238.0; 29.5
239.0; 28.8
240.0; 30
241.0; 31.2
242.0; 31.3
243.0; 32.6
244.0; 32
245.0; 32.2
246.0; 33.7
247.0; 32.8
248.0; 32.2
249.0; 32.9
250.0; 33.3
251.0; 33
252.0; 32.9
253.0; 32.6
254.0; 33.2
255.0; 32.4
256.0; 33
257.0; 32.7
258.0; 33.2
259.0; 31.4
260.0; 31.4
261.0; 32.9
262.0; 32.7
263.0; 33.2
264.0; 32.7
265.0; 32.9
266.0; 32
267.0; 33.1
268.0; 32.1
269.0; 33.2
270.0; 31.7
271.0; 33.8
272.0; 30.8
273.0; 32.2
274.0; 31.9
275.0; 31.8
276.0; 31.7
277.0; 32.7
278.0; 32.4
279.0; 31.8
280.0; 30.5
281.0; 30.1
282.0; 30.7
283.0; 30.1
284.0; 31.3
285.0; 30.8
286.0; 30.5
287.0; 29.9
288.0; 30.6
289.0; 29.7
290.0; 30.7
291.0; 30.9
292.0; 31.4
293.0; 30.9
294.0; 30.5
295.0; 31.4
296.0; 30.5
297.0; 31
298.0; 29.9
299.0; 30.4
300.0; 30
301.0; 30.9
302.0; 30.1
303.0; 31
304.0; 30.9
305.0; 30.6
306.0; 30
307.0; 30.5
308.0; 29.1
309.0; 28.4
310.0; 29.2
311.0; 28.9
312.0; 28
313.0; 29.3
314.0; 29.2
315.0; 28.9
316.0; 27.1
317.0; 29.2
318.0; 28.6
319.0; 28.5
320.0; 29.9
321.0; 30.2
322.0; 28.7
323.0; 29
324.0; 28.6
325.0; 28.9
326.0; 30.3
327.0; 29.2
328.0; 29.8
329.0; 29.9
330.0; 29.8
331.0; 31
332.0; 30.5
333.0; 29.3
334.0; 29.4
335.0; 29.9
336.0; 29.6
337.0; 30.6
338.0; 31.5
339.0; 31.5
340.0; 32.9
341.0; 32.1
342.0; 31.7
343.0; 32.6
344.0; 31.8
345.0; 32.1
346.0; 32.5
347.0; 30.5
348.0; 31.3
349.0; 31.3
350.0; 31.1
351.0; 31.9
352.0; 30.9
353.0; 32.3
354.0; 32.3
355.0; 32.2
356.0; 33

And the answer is 5.3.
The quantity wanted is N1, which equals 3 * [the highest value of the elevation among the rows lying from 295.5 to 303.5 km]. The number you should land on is 93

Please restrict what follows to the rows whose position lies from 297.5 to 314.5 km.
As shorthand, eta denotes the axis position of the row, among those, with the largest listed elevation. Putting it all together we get 303.0 km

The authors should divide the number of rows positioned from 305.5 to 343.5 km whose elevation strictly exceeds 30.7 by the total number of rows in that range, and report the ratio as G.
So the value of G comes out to 0.18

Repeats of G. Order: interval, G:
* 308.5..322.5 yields 0.00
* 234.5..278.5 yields 0.86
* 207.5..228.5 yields 0.00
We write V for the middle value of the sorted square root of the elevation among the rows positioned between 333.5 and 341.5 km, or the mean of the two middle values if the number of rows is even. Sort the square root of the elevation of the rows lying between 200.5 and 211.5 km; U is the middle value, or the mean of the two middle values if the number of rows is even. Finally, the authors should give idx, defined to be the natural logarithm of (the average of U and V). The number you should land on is 1.70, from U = 5.39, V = 5.57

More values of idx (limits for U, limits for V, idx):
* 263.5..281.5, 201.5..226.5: 1.65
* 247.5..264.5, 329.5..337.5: 1.72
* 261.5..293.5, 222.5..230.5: 1.55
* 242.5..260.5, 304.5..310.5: 1.72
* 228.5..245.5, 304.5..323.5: 1.67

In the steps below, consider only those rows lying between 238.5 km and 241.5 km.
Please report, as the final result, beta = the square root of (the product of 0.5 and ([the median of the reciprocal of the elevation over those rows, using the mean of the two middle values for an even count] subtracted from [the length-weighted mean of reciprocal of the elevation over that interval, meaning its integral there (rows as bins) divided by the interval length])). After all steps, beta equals 0.004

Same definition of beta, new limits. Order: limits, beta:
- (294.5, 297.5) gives 0.004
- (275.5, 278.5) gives 0.008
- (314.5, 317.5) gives 0.018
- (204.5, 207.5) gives 0.014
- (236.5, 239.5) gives 0.011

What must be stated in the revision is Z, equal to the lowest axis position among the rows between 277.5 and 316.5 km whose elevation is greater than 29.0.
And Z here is 278.0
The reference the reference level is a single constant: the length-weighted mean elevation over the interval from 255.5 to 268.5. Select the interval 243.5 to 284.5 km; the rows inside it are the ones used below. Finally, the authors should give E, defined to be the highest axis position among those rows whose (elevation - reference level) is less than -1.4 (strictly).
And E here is 283.0 km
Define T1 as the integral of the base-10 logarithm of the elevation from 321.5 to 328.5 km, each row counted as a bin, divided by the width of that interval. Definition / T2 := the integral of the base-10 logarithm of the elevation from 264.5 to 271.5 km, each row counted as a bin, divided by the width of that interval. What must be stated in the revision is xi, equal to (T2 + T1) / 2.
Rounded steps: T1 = 1.47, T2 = 1.514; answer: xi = 1.490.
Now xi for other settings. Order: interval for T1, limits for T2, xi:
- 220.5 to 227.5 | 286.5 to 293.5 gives 1.321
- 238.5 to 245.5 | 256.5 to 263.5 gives 1.502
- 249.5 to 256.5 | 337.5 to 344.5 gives 1.511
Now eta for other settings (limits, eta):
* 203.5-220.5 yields 204.0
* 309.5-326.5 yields 326.0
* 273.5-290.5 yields 277.0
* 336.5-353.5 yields 340.0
